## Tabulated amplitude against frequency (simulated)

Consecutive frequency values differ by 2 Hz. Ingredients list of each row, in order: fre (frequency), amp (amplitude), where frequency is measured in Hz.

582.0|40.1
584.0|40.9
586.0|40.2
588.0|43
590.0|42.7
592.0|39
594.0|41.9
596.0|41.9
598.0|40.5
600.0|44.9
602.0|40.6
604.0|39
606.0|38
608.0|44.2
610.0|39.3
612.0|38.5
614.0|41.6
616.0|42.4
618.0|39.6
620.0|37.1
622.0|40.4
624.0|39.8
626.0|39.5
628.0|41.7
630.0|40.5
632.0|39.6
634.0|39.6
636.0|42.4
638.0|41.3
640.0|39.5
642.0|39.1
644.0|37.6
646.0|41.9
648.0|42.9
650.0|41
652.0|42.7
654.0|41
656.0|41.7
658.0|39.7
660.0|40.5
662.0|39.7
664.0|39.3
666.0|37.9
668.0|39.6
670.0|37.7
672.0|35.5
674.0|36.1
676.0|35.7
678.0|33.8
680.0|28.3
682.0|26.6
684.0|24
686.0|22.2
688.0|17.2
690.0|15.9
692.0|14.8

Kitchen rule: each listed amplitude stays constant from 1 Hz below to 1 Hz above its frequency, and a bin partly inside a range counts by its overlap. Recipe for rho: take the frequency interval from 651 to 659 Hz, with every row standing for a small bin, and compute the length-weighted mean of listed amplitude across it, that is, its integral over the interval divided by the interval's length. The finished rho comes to 41.3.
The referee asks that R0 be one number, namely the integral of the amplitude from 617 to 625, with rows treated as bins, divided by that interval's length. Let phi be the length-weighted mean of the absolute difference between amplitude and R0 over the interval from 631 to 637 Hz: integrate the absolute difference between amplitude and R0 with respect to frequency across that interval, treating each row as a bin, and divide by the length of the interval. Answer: 1.3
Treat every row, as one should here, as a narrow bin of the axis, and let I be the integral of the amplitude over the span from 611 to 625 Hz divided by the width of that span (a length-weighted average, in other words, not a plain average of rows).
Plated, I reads 39.9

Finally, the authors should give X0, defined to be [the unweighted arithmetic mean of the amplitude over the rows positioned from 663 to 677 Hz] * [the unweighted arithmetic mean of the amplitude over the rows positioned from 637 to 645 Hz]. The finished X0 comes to 1473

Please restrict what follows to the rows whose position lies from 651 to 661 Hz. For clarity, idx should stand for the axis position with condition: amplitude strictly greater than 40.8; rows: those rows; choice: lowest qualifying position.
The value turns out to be 652.0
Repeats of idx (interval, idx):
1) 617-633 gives 628.0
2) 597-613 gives 600.0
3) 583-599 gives 584.0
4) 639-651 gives 646.0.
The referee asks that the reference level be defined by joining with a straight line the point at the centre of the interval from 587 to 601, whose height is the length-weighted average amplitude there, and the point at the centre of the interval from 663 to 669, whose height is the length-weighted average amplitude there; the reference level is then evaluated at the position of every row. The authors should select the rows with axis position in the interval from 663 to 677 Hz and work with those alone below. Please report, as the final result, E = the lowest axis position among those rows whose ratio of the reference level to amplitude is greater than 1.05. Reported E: 672.0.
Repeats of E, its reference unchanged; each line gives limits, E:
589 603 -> 592.0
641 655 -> 644.0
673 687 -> 674.0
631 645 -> 644.0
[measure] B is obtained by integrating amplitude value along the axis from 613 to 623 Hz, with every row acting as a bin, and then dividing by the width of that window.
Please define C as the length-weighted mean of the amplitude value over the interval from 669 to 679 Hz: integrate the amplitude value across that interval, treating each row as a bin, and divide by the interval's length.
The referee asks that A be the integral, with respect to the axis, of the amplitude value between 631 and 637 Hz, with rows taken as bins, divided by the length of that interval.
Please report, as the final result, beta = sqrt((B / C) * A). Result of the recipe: 6.8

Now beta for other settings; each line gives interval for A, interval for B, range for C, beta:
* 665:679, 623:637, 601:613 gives 6.1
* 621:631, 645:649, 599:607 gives 6.5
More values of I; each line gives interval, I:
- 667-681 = 35.2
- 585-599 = 41.3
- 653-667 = 40.0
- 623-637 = 40.4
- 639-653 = 40.7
